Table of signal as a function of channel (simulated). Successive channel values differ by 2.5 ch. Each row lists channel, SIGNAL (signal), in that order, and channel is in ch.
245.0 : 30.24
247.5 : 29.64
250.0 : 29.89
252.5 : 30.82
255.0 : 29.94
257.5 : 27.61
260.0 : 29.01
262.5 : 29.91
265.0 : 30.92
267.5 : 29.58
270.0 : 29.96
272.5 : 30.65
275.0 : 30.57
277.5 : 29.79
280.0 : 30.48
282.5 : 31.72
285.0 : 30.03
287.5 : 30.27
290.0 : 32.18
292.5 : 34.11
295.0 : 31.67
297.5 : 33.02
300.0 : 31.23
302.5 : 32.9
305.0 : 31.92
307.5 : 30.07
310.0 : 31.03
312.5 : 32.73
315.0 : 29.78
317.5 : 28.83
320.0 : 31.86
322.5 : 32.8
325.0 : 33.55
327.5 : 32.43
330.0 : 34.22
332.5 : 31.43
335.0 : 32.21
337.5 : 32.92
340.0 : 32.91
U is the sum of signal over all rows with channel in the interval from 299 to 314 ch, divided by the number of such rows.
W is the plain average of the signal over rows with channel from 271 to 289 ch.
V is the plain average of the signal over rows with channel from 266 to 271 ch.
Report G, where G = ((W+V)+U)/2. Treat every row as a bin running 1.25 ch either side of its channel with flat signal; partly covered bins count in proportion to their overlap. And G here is 46.0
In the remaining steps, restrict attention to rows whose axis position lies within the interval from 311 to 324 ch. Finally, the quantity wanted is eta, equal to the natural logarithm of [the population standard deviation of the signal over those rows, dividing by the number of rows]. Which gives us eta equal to 0.5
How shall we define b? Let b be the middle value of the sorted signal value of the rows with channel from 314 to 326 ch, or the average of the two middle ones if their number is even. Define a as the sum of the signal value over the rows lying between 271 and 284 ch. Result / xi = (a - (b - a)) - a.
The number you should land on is 121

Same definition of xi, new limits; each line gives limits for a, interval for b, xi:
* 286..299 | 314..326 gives 129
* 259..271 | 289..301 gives 117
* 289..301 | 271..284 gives 132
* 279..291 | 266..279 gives 125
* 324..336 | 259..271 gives 134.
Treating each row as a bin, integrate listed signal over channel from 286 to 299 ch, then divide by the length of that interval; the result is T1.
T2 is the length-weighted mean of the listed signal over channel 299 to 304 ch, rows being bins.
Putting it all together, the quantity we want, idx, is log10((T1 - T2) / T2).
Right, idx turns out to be -2.56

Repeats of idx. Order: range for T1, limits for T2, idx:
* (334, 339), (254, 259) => -0.87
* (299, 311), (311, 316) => -2.40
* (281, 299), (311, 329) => -2.54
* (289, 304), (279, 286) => -1.25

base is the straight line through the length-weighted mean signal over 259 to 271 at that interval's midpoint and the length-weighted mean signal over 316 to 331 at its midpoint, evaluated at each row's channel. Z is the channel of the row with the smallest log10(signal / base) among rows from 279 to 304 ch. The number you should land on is 285.0 ch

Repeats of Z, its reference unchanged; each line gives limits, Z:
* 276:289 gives 285.0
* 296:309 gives 307.5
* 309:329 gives 317.5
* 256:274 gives 257.5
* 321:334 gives 332.5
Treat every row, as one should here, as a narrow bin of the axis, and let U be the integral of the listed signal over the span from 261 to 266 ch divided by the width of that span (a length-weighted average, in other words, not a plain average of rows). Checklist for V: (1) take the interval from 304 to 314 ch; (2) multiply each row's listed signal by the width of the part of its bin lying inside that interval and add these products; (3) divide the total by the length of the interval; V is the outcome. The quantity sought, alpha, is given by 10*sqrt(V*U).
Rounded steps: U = 30.3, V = 31.4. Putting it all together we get 308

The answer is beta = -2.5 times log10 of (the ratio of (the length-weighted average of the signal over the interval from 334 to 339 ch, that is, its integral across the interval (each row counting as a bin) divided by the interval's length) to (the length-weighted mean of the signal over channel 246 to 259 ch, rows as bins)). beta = -0.105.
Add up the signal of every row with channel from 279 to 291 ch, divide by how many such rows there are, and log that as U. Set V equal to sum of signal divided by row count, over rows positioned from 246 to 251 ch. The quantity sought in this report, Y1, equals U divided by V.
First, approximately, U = 30.9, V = 29.8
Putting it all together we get 1.04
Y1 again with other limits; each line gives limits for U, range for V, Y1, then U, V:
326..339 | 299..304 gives 1.02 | 32.6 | 32.1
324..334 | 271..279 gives 1.08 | 32.9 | 30.3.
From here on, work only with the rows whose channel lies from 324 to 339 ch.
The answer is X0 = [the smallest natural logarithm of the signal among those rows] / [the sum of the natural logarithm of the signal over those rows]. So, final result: 0.165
